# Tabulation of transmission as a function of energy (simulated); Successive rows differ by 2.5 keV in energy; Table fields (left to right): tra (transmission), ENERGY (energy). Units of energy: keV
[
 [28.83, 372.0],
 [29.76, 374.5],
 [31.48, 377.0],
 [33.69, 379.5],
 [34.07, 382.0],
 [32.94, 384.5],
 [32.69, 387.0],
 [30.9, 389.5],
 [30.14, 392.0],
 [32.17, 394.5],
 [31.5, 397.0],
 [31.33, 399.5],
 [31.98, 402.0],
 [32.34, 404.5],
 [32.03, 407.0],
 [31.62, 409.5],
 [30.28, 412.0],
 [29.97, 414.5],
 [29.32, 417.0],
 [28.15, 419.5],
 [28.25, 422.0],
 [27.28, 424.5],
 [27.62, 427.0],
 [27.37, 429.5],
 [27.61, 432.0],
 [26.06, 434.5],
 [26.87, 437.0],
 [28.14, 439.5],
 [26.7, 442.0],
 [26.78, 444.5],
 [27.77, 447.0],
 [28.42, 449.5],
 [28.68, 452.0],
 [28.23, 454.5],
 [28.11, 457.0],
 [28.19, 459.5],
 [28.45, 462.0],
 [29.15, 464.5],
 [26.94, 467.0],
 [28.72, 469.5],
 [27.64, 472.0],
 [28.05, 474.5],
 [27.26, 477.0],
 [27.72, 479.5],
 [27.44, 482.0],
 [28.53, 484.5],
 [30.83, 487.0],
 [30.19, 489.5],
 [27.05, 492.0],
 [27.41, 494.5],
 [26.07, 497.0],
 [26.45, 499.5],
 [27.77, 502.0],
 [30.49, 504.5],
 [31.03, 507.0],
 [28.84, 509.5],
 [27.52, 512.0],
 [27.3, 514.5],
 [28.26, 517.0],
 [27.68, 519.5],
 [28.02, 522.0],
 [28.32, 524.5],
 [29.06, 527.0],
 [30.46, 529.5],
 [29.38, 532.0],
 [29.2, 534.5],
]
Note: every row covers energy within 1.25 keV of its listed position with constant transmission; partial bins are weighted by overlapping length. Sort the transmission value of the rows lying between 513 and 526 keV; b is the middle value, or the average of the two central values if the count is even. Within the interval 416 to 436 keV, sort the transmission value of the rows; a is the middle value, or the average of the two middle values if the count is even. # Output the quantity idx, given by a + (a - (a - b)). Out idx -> 55.6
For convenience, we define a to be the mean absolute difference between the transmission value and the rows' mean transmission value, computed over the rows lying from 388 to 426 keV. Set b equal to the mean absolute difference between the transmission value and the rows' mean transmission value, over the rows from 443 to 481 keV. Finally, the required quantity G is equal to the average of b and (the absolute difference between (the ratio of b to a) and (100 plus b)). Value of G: 50.33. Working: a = 1.33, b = 0.5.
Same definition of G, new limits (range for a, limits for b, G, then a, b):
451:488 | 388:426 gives 50.29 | 0.64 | 1.3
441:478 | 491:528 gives 50.17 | 0.61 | 1.0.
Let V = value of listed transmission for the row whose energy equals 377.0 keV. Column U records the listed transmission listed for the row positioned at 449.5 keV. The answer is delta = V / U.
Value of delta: 1.11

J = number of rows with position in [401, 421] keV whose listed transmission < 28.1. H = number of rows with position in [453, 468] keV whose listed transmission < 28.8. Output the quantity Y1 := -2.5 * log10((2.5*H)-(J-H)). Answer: -3.11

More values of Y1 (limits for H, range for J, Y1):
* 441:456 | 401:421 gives -3.31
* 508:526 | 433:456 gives -3.01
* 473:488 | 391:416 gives -3.11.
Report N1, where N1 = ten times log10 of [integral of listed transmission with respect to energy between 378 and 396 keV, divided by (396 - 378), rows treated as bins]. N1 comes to 15.1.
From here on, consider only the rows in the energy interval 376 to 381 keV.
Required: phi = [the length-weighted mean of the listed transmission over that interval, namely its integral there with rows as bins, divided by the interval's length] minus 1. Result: 31.7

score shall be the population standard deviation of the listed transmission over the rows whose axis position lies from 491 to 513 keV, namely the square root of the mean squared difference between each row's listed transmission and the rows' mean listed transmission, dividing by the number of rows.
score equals 1.6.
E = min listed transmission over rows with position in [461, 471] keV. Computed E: 26.94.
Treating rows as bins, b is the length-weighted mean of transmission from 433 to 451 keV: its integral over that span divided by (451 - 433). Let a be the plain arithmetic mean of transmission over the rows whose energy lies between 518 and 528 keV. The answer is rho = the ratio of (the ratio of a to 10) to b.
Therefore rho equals 0.104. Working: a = 28.3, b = 27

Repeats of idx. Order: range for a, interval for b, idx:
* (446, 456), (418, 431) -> 55.9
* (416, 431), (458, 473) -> 56.2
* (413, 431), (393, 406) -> 60.1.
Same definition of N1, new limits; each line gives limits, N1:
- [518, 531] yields 14.6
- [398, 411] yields 15.0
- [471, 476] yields 14.4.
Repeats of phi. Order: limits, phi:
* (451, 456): 27.4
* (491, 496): 26.2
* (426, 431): 26.5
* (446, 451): 27.1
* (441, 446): 25.8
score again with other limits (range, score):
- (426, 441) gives 0.7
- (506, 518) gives 1.3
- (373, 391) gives 1.4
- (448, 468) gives 0.6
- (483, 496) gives 1.5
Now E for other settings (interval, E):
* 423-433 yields 27.28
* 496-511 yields 26.07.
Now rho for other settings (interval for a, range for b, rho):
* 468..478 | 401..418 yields 0.090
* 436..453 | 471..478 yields 0.100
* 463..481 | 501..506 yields 0.095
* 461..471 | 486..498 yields 0.100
